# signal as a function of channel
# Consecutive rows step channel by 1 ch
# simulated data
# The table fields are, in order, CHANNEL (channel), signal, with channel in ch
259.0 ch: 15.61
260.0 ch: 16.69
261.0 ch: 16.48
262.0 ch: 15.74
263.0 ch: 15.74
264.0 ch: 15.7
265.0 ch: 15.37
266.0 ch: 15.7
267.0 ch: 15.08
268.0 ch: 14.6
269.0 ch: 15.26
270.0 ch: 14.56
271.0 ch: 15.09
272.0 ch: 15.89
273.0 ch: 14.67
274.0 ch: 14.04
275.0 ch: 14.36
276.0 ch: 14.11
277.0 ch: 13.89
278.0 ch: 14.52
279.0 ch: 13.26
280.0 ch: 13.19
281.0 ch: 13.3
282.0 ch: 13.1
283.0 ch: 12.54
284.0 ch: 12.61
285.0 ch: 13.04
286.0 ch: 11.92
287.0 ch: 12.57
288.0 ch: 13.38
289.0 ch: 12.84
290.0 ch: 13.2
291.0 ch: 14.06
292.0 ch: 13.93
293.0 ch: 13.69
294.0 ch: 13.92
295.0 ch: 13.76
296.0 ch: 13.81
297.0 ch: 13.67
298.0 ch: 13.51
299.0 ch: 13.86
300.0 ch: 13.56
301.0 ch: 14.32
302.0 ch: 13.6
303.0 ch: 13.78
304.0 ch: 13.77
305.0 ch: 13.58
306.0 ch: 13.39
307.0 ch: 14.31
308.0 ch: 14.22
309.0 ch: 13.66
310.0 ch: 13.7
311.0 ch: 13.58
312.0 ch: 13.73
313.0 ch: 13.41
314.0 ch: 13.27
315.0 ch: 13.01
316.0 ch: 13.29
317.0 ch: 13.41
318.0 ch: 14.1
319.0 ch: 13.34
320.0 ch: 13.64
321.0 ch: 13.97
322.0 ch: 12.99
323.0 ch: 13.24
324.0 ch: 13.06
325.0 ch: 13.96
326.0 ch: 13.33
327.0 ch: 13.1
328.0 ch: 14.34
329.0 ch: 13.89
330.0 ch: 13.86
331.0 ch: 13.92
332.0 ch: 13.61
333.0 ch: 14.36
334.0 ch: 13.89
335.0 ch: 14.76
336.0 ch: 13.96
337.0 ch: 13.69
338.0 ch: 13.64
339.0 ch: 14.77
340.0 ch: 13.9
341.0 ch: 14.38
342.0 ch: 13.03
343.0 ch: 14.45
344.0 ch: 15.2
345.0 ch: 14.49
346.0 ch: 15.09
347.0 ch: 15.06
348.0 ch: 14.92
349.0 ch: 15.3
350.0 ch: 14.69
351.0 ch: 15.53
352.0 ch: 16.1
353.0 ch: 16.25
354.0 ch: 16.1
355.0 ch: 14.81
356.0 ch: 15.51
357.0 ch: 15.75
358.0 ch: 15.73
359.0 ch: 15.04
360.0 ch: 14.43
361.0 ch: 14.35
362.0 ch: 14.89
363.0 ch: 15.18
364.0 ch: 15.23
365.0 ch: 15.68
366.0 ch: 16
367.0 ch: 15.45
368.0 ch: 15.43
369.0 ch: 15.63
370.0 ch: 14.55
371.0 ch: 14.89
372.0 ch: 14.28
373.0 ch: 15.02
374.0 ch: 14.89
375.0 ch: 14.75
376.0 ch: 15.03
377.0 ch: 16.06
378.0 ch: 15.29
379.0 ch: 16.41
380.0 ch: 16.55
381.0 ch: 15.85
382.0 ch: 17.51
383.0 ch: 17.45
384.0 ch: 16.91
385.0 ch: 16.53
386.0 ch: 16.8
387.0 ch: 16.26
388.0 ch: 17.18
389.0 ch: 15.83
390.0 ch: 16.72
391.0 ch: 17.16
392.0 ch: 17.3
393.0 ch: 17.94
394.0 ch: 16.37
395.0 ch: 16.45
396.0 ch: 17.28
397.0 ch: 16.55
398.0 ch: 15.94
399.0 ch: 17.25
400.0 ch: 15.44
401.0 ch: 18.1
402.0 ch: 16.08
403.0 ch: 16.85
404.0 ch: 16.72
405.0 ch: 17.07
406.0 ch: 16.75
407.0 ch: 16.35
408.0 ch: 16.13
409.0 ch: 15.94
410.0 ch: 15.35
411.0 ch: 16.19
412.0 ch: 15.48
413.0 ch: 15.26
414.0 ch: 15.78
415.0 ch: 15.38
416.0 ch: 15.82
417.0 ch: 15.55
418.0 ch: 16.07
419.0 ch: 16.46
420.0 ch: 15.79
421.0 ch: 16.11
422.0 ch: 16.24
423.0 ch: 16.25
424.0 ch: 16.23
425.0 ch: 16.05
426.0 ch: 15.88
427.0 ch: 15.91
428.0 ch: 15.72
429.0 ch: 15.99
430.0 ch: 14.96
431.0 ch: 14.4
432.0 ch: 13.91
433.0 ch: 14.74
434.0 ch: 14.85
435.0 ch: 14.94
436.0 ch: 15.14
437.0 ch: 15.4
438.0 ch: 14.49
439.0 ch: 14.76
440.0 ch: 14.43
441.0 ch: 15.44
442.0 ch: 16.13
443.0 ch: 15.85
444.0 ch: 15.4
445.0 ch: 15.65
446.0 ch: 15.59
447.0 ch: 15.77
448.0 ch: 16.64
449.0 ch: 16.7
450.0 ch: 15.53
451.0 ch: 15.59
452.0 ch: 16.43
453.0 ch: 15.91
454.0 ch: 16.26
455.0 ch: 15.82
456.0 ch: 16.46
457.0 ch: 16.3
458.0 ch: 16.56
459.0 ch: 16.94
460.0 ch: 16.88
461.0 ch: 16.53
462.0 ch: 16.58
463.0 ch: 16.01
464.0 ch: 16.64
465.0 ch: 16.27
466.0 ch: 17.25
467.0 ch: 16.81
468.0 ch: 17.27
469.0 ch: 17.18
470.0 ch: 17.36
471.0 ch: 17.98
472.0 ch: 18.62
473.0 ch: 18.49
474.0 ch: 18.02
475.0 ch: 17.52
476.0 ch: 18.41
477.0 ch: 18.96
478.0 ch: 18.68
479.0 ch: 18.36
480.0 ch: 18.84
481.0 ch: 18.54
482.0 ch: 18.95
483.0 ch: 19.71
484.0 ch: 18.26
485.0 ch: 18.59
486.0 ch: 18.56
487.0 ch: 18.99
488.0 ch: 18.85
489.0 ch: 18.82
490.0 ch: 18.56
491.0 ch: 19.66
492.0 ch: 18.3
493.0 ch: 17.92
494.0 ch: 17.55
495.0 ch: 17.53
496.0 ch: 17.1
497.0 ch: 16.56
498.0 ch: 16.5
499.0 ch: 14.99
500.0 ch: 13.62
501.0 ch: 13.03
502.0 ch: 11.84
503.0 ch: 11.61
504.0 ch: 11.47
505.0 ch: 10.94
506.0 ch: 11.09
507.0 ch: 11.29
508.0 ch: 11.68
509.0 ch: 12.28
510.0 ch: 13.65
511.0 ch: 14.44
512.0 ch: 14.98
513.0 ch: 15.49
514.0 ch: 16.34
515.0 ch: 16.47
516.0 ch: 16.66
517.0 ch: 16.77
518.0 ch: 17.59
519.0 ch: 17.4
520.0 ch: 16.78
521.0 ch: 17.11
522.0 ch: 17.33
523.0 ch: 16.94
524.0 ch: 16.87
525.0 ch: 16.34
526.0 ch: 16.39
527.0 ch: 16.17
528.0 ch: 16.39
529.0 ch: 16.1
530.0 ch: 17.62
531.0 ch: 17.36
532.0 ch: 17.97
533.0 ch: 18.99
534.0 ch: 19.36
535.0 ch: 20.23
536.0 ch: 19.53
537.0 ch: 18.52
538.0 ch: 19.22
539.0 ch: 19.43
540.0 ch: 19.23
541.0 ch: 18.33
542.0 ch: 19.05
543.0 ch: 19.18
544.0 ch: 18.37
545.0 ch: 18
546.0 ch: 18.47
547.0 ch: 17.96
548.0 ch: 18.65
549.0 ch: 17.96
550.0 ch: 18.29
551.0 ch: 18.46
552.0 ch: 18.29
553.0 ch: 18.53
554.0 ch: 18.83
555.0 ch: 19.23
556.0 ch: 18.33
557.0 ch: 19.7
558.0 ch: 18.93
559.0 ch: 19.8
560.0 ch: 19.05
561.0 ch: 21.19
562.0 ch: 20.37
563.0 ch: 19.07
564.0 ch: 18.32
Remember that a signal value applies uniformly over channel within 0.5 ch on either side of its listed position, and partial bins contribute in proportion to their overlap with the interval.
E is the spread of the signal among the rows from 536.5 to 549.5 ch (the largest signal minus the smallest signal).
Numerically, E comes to 1.5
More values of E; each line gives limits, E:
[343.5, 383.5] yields 3.2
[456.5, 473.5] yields 2.6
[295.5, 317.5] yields 1.3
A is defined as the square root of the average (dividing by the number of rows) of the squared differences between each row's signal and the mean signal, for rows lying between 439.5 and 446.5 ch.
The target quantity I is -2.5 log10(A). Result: 0.77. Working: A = 0.49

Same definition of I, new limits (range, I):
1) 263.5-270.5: 0.91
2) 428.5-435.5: 0.58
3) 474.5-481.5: 0.90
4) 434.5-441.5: 1.06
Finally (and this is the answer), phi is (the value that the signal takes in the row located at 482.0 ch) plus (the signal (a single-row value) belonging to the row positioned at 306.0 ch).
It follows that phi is 32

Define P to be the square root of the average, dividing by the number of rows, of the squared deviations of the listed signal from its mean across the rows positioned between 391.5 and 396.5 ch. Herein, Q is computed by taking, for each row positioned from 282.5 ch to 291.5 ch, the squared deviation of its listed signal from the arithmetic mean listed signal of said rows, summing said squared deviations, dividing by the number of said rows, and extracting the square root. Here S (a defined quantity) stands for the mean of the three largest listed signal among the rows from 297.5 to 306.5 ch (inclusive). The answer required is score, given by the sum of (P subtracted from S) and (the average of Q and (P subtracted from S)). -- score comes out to 20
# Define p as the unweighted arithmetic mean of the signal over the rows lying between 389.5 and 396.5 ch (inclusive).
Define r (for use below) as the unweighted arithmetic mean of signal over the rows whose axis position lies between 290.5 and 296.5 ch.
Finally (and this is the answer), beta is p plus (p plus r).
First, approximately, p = 17.0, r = 14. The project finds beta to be 47.9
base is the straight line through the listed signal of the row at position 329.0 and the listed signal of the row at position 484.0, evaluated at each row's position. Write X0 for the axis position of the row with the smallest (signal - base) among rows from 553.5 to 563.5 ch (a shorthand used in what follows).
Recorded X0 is 556.0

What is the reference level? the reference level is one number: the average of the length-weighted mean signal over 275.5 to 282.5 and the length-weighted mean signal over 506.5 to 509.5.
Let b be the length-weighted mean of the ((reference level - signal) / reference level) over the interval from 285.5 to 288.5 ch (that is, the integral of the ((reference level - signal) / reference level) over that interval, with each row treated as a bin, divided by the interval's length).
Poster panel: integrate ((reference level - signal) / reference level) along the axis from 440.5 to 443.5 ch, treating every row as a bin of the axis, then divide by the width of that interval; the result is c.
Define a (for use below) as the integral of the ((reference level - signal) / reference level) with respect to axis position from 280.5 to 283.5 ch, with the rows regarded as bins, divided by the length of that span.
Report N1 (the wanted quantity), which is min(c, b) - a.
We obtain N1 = -0.22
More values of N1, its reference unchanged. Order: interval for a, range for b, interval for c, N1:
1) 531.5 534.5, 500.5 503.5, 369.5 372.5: 0.33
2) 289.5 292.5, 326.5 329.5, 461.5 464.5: -0.21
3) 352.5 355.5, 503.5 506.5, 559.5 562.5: -0.35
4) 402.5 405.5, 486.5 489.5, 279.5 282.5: -0.16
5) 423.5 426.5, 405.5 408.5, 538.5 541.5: -0.23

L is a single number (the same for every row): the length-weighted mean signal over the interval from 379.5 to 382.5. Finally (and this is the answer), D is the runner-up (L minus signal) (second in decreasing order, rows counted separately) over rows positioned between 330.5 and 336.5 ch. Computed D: 2.7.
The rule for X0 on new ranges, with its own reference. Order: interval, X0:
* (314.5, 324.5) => 322.0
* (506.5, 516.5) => 507.0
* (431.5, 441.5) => 432.0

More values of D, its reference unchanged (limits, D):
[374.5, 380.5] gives 1.6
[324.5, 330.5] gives 3.3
